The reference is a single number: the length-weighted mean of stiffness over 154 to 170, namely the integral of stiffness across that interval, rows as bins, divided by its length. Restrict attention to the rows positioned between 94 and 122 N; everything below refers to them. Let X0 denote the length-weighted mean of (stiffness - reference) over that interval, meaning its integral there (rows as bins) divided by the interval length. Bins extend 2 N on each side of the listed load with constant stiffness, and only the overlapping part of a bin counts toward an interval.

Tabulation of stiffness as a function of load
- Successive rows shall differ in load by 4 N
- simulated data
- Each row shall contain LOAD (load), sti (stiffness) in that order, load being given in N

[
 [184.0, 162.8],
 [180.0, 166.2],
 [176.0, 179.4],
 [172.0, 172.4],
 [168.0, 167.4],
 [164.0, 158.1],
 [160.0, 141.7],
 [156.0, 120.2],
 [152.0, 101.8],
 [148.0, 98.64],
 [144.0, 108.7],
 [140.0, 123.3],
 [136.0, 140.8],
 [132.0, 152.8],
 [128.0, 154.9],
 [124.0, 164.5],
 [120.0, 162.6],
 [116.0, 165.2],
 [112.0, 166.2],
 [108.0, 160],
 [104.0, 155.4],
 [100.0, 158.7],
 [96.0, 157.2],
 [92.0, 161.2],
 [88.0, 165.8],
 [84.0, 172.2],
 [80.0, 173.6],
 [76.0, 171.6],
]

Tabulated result 14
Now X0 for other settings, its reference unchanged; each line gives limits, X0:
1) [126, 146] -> -11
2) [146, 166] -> -23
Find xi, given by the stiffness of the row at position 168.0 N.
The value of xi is 167.4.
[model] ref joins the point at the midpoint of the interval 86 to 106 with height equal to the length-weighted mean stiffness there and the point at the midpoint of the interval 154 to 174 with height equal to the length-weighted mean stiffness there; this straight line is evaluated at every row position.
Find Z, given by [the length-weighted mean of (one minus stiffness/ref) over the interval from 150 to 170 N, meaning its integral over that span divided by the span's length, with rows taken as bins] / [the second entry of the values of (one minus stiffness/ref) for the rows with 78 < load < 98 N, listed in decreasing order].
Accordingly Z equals -14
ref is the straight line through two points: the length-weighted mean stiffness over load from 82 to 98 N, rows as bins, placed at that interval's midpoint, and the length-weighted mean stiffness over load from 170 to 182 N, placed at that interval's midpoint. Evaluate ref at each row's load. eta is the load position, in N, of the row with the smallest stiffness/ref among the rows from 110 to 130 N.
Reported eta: 128.0 N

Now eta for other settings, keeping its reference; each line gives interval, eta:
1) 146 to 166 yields 148.0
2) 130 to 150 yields 148.0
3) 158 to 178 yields 160.0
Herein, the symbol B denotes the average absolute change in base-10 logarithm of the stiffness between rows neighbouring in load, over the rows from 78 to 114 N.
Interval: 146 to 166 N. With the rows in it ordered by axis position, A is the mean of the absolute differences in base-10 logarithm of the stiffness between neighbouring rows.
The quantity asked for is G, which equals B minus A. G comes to -0.04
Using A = 0.051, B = 0.011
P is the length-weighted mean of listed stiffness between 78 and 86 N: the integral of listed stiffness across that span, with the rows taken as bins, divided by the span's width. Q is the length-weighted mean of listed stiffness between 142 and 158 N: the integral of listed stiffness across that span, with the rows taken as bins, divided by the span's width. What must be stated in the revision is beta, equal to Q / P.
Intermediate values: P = 173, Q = 107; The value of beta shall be 0.62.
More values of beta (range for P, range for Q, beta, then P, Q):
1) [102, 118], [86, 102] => 0.99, 162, 161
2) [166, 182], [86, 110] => 0.93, 171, 160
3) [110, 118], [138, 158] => 0.67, 166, 111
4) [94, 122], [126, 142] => 0.89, 161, 143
